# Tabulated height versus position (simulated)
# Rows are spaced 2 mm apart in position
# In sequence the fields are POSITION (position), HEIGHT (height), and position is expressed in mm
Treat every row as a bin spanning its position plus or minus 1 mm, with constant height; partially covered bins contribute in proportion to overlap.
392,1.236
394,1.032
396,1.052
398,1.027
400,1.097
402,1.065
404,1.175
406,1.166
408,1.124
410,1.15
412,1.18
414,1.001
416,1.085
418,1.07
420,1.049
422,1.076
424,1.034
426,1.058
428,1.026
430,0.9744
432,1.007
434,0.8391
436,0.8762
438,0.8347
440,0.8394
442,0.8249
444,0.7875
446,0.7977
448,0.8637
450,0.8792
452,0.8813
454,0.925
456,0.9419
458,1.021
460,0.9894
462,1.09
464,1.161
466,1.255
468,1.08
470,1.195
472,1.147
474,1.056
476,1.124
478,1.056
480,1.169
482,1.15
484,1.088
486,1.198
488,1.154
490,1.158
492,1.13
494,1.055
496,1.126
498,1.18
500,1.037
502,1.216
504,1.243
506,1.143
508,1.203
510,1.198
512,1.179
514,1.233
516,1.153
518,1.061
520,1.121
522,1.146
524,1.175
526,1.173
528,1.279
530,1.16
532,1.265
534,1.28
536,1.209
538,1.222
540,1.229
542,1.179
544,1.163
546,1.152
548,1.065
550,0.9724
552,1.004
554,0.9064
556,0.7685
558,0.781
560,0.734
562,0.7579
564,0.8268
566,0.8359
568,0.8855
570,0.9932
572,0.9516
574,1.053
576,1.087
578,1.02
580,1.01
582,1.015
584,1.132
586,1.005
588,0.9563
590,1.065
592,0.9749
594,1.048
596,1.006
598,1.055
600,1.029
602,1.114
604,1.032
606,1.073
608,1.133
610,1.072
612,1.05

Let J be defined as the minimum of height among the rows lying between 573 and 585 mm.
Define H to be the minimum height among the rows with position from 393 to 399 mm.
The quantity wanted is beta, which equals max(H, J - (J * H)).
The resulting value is 1.03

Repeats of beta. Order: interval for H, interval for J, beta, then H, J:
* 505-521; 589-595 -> 1.06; 1.061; 0.9749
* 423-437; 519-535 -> 0.84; 0.8391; 1.121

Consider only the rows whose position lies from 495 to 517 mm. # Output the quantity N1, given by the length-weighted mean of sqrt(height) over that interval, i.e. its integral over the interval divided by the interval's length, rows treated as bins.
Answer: 1.08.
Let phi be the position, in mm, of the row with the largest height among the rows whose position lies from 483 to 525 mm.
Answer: 504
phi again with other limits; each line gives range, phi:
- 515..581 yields 534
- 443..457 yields 456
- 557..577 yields 576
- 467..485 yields 470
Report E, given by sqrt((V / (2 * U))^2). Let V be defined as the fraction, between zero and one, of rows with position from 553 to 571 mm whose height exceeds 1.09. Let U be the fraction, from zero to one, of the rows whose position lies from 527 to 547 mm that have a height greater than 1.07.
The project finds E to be 0.0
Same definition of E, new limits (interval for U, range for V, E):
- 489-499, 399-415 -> 0.5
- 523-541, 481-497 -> 0.4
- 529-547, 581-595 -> 0.1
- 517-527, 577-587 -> 0.1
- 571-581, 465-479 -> 1.4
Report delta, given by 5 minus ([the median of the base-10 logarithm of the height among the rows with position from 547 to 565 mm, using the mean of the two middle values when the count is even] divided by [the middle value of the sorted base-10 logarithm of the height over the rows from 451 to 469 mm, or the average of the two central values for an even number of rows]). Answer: 14.2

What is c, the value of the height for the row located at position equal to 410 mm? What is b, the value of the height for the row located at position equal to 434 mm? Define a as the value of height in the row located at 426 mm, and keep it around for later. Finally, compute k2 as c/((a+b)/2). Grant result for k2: 1.2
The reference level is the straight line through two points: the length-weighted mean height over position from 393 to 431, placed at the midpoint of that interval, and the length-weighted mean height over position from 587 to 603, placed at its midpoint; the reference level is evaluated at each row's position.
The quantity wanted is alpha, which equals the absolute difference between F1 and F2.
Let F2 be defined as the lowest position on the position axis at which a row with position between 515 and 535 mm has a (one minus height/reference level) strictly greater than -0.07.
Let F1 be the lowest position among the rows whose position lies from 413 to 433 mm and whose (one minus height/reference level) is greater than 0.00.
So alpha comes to 104 mm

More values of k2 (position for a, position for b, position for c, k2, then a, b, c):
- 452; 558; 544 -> 1.4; 0.8813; 0.781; 1.163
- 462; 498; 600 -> 0.9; 1.09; 1.18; 1.029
